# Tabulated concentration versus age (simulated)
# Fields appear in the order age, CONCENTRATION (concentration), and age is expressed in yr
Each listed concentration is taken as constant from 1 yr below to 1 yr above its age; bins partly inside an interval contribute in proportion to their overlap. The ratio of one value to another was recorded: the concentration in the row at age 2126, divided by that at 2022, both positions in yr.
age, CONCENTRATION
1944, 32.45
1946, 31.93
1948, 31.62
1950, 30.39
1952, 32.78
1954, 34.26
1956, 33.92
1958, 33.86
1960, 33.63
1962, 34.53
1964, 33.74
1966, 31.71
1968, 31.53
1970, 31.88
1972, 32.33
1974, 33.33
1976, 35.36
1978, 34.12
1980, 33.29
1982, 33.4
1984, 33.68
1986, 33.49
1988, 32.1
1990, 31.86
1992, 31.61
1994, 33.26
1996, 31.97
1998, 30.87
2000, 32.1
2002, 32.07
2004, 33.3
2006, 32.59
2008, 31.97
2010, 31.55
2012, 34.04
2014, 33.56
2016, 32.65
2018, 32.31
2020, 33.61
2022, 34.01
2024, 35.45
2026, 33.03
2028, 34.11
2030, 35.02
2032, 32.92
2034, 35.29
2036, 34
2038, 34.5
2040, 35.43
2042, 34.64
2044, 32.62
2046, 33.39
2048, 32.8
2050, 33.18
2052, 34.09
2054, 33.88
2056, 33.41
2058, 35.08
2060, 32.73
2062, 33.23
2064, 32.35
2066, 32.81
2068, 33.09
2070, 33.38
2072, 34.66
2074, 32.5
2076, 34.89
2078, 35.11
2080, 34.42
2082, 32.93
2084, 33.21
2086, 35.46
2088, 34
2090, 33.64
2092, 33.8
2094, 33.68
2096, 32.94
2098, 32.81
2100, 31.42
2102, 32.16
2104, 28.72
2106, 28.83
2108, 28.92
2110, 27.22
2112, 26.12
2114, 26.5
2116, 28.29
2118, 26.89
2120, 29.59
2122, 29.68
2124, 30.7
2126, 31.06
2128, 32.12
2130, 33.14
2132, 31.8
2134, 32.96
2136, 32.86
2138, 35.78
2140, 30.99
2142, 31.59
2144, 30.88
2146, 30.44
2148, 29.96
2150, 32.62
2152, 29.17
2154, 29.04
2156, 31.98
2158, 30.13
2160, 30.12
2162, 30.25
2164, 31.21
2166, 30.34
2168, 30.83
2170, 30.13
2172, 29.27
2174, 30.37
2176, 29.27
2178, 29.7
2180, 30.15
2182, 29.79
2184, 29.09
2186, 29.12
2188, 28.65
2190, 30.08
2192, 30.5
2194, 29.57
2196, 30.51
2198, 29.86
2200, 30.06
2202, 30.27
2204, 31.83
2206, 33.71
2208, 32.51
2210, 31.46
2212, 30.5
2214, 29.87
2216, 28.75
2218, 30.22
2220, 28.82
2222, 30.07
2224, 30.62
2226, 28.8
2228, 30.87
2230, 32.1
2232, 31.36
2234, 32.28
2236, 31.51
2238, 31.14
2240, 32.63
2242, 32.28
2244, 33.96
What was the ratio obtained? 0.91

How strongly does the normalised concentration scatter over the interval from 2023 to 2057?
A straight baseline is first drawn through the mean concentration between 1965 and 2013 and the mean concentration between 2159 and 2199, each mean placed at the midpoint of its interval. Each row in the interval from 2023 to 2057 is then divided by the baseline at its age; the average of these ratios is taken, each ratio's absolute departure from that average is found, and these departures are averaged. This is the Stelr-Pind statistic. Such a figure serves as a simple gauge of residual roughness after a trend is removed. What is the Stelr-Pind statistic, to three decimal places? 0.023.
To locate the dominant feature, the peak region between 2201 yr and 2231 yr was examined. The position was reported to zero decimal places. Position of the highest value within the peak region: 2206 yr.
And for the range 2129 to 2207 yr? 2138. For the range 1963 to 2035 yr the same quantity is 2024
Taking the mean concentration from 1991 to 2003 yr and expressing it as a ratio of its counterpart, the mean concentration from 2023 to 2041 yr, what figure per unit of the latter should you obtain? 0.93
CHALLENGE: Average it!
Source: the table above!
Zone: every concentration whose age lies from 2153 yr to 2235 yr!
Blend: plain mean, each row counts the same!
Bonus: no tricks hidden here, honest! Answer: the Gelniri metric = 30.3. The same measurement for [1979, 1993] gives 32.8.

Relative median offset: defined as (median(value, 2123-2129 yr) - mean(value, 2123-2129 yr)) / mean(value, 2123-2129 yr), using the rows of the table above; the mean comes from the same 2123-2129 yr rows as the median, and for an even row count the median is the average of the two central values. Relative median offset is -0.0075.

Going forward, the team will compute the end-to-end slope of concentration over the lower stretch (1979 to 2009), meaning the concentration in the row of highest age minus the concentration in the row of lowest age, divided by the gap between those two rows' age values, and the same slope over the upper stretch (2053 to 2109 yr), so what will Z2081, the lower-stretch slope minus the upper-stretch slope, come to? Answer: 0.04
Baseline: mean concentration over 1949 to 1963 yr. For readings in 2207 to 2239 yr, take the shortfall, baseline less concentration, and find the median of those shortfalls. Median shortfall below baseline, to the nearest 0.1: 2.6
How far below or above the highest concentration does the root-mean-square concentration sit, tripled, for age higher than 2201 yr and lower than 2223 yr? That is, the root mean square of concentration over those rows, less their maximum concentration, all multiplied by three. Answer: -8.8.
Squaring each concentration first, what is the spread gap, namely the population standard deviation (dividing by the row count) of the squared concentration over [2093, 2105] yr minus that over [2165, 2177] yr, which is 65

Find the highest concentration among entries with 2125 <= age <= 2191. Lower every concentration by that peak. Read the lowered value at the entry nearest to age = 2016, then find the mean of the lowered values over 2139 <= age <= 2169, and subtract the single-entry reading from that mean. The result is -2.0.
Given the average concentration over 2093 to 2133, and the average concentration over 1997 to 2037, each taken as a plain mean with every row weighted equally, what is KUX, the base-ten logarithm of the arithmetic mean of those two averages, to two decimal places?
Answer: 1.50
